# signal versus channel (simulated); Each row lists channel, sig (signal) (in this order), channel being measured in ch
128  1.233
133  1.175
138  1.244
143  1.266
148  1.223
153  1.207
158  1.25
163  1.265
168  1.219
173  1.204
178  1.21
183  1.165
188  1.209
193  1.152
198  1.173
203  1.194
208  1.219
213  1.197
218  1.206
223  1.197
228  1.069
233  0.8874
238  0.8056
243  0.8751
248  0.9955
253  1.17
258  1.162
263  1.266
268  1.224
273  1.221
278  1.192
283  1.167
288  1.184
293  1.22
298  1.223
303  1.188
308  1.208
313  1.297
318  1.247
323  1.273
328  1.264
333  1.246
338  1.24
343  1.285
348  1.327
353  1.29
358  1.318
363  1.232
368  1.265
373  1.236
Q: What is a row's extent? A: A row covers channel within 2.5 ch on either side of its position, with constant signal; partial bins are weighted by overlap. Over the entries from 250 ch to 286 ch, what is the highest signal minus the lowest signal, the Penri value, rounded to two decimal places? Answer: 0.10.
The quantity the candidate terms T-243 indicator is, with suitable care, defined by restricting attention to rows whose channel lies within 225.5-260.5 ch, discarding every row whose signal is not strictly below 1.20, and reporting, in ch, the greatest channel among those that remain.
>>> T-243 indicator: 258 ch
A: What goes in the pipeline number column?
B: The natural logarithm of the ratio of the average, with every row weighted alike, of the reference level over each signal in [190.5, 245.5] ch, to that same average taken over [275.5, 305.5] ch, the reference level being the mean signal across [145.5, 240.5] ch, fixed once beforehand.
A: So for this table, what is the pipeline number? 0.12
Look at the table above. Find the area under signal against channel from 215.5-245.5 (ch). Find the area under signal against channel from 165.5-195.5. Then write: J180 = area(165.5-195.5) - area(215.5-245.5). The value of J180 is 6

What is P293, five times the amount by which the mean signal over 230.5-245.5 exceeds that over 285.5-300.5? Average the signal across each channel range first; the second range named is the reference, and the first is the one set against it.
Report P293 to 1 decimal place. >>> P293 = -1.8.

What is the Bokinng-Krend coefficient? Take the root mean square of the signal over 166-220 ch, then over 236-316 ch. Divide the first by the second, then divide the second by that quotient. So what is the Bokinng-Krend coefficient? 1.12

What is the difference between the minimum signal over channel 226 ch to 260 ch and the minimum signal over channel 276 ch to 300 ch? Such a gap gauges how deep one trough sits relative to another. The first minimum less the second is -0.36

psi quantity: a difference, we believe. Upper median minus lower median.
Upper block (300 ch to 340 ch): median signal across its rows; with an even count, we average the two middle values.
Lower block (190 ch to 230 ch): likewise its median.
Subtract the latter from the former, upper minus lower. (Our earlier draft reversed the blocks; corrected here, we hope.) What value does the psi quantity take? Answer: 0.051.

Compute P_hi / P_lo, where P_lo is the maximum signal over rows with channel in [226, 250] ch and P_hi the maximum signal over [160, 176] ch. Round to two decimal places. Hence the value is 1.18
